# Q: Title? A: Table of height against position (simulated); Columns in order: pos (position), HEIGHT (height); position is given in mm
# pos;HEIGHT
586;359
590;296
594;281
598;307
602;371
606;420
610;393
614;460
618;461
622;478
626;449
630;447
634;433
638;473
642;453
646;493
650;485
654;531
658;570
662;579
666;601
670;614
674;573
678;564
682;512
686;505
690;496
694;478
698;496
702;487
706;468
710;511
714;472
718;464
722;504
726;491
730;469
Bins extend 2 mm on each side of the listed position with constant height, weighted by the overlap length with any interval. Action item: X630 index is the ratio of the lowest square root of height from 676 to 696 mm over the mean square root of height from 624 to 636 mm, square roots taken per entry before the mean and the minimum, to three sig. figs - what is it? 1.04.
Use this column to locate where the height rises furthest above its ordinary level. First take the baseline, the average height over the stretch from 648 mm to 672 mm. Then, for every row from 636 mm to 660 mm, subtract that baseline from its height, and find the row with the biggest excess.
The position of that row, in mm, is 658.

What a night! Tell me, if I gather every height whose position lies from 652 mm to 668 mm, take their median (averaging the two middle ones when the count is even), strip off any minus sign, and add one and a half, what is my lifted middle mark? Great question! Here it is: 576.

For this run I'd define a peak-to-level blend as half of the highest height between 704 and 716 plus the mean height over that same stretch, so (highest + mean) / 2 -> 497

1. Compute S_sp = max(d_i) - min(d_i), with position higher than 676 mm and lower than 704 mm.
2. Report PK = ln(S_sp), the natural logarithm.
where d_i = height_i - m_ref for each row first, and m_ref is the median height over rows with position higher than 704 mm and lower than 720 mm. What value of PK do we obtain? 4.45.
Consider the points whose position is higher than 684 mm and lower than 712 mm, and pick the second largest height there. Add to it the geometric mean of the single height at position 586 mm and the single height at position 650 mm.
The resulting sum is 922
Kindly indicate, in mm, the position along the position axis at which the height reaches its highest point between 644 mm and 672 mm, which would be 670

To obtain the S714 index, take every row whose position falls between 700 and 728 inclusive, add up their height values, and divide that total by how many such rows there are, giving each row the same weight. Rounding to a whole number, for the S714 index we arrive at 485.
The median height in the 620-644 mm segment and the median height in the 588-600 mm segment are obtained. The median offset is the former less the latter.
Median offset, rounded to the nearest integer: 155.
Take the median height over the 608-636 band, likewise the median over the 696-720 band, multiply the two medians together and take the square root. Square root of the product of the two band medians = 464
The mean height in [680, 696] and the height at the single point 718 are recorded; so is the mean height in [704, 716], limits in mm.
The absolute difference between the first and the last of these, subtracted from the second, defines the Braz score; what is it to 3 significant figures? 450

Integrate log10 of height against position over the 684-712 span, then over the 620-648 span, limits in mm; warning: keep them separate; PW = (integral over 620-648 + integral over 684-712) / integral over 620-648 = 2.01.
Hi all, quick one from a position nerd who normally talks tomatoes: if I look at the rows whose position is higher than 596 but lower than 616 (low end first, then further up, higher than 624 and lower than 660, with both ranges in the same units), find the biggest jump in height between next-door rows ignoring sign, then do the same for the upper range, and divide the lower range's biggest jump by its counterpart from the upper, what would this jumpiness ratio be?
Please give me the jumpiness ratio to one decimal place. 1.5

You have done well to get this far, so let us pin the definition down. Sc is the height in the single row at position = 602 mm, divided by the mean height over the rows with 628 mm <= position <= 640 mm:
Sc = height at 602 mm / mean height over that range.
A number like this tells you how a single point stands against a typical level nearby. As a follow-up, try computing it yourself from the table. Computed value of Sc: 0.82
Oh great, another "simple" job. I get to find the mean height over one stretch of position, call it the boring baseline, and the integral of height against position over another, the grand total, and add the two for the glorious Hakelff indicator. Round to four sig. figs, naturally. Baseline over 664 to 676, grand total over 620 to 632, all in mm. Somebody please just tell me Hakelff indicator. 6092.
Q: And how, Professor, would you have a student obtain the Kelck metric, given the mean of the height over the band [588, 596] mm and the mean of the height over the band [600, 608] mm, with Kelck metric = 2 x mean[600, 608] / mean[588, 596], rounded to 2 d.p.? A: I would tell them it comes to 2.74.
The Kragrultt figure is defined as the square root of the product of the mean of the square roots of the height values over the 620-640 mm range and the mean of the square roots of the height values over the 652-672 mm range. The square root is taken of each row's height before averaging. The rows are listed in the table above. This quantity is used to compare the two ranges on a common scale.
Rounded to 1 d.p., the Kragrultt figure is 22.7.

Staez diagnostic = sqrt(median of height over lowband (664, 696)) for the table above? 23.2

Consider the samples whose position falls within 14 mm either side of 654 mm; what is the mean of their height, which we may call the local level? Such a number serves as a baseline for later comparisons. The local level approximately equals 530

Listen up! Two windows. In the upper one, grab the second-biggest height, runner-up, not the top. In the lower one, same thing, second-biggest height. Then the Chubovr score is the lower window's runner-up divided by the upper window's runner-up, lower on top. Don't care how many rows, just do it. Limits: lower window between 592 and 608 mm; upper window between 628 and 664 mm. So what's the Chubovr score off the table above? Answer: 0.65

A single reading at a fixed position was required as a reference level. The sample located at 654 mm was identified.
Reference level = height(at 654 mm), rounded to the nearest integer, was 531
